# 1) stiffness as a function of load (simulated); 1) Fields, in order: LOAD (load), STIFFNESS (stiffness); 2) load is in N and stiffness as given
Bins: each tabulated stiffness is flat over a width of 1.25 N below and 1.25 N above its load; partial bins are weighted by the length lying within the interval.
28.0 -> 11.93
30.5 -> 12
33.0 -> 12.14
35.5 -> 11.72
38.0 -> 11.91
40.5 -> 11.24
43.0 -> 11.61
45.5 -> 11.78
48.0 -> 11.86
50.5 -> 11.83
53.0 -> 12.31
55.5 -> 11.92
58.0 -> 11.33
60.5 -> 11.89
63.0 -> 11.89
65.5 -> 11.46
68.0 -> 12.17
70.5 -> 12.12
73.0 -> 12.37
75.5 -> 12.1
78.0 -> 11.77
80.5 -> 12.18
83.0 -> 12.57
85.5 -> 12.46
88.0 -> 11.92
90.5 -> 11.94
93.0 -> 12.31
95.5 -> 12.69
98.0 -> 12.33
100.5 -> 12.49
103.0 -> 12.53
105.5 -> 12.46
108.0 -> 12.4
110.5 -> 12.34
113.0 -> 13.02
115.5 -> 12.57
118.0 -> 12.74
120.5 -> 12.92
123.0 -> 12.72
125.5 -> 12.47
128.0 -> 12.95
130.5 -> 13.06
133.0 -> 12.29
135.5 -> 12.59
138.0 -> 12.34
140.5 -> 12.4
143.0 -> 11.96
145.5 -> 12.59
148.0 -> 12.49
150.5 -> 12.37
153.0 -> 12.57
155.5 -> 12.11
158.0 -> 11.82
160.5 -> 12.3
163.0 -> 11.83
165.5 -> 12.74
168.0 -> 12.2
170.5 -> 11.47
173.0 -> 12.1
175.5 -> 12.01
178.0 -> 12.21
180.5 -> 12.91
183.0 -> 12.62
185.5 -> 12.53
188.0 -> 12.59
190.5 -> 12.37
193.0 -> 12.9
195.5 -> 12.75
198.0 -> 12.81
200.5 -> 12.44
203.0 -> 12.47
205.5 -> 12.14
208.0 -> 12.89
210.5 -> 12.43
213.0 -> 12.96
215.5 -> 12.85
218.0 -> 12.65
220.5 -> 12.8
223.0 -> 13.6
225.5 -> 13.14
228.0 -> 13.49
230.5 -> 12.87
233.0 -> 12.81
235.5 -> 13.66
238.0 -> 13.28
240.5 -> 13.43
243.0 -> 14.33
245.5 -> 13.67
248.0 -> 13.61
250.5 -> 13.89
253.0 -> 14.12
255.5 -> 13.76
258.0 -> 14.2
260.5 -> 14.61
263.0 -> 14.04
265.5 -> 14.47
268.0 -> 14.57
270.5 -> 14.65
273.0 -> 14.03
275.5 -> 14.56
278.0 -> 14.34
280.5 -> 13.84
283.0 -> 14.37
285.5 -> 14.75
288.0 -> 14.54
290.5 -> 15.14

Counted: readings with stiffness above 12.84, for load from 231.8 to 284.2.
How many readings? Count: 20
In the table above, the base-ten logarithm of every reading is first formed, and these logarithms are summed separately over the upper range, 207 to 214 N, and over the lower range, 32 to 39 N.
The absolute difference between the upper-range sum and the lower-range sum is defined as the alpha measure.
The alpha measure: 0.09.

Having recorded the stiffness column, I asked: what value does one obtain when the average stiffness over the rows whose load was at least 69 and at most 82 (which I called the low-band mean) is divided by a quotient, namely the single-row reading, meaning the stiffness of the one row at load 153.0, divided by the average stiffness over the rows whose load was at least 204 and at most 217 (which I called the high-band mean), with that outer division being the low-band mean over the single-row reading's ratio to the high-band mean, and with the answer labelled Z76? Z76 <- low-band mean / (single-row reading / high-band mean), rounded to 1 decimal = 12.2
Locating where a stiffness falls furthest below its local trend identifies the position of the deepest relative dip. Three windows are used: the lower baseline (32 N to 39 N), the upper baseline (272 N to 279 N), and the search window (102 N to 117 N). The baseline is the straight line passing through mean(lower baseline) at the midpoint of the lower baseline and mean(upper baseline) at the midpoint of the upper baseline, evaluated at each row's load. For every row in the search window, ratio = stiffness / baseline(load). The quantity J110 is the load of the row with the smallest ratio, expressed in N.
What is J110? 110.5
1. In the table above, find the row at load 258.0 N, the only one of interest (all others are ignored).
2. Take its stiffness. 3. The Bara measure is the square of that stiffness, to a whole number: 202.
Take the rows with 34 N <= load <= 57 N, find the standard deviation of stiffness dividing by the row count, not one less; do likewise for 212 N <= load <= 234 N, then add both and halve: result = 0.29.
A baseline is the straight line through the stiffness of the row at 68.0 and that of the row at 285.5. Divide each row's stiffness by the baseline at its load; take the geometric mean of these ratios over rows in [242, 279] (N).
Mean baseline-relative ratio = 0.98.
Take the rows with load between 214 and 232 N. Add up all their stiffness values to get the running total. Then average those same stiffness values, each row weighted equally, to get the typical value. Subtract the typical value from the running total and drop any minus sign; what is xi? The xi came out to 78.3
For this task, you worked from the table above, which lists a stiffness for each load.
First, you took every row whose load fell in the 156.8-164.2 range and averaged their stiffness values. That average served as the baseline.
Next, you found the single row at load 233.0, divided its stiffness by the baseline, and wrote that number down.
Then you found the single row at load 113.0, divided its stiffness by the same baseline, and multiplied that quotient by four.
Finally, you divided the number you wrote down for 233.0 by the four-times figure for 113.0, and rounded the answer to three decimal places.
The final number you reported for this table 0.246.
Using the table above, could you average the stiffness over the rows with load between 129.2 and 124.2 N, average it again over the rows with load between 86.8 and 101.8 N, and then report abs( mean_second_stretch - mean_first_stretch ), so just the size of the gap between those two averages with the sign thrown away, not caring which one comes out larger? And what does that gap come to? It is 0.43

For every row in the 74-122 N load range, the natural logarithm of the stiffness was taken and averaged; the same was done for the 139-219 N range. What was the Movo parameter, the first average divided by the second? 1.000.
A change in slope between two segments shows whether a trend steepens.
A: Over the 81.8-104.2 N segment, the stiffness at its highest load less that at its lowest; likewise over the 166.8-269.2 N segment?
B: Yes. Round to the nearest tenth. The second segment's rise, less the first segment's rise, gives 2.4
